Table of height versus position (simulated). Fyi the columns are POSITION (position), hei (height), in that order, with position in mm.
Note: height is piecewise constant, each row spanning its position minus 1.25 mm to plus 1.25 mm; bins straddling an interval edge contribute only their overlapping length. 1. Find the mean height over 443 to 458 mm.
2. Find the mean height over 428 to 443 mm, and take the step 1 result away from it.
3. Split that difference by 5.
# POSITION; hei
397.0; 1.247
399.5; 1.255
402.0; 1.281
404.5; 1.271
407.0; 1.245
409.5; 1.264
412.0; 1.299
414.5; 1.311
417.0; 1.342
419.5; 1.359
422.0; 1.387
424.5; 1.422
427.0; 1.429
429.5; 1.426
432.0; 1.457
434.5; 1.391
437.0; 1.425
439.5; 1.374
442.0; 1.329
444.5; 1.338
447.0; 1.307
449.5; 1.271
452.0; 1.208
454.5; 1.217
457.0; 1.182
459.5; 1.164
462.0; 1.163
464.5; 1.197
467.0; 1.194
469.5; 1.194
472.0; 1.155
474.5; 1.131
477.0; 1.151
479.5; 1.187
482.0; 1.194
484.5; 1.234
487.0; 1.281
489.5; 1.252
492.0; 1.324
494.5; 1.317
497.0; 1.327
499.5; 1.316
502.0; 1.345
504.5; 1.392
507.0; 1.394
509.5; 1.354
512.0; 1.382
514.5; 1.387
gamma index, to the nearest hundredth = 0.03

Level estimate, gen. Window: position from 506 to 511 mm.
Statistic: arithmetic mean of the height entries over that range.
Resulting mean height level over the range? 1.37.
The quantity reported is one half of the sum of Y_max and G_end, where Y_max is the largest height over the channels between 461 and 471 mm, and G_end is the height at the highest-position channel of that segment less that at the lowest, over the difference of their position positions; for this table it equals 0.601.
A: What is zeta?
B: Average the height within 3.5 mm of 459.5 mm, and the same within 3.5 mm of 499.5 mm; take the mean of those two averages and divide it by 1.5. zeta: 0.833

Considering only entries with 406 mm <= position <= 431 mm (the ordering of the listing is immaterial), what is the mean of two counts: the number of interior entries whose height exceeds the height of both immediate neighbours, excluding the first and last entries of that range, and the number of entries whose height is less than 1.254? 1.0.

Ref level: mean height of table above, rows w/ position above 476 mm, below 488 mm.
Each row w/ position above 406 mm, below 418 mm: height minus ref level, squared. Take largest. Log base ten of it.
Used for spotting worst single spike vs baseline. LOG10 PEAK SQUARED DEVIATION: -1.8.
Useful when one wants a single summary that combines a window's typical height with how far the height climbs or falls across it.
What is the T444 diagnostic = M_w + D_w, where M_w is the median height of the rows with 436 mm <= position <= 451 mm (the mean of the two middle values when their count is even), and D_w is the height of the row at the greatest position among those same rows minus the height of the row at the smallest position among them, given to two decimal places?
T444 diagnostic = 1.18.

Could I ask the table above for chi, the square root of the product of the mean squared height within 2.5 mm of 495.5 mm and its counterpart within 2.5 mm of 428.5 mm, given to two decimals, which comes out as 1.89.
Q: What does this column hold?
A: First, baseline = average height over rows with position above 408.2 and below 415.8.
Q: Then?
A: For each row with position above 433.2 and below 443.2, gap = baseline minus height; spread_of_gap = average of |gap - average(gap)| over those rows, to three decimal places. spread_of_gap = 0.028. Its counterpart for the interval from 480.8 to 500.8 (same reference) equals 0.040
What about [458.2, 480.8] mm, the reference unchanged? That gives 0.020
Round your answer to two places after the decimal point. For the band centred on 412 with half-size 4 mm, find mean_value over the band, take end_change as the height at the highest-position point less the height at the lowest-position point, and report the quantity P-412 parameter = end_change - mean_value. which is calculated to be -1.24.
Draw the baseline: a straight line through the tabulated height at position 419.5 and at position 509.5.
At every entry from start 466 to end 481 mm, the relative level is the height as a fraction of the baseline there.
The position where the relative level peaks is 469.5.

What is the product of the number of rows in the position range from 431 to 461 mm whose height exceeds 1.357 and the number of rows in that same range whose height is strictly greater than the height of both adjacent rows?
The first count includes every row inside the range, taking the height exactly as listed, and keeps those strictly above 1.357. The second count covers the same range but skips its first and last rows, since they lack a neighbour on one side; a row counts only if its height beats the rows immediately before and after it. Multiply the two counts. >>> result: 12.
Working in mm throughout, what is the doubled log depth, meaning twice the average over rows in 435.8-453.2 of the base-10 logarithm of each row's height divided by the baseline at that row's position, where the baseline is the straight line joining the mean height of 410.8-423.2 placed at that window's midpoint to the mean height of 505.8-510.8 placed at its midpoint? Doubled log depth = -0.019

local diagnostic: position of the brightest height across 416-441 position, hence 432.0 mm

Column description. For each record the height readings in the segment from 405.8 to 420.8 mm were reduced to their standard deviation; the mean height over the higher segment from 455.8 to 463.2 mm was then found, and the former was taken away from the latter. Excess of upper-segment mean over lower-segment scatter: 1.13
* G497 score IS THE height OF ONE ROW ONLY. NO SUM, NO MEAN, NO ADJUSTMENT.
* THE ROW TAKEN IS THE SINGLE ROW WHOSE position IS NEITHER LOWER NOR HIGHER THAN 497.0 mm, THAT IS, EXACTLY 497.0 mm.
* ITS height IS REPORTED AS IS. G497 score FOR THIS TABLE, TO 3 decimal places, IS 1.327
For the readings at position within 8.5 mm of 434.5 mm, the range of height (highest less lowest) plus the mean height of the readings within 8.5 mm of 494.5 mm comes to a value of 1.44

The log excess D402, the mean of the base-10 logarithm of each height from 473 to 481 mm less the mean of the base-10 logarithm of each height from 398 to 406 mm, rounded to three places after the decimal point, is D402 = -0.040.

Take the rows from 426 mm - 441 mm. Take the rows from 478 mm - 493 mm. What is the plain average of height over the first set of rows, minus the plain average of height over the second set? 0.17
